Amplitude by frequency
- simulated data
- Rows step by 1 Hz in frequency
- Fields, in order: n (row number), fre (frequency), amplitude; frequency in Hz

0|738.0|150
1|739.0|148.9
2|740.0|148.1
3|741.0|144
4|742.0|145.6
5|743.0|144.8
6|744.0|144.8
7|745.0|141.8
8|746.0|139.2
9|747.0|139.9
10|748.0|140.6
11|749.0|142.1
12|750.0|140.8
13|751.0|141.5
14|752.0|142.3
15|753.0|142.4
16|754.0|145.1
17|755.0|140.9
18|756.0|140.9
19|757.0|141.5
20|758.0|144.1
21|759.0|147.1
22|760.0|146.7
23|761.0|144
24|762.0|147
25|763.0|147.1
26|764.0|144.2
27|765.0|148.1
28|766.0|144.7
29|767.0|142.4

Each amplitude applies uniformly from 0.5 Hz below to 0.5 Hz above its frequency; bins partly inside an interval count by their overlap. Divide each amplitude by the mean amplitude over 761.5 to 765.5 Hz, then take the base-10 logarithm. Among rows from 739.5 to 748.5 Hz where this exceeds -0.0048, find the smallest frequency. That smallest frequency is 740.0 Hz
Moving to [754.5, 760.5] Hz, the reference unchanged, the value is 759.0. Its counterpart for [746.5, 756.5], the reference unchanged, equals 754.0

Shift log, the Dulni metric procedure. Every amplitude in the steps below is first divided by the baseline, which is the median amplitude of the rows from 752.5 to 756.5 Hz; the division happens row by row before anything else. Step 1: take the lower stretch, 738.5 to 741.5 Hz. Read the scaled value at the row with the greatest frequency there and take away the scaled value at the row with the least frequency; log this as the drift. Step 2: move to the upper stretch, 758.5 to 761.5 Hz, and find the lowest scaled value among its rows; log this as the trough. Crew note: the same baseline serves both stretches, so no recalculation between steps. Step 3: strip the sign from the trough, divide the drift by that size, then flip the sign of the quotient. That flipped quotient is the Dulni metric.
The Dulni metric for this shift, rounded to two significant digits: 0.034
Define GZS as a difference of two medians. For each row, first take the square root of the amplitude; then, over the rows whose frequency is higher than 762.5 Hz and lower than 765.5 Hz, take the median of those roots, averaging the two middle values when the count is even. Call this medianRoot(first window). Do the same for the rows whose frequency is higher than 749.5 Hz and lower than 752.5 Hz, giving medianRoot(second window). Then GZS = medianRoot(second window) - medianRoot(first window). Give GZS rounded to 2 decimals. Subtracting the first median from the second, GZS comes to -0.23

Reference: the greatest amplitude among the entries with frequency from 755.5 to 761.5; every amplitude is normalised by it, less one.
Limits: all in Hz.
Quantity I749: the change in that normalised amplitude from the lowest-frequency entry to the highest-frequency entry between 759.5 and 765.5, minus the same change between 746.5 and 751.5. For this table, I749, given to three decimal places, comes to -0.001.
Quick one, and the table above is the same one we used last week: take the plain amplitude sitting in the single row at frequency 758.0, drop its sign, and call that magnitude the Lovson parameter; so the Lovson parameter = 144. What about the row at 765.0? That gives 148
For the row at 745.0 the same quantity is 142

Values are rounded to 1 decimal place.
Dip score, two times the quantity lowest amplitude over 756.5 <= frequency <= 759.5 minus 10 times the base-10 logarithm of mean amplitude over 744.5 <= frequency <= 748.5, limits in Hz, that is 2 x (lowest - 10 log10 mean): 240.1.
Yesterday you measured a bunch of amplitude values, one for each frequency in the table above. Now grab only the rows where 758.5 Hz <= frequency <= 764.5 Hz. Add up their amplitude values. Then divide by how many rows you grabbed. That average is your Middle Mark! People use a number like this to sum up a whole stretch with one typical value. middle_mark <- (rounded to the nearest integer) 146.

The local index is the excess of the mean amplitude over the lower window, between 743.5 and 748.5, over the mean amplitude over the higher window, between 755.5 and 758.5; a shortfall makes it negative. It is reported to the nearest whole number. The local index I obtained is -1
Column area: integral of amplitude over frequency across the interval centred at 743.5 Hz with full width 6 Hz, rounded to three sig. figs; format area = 860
